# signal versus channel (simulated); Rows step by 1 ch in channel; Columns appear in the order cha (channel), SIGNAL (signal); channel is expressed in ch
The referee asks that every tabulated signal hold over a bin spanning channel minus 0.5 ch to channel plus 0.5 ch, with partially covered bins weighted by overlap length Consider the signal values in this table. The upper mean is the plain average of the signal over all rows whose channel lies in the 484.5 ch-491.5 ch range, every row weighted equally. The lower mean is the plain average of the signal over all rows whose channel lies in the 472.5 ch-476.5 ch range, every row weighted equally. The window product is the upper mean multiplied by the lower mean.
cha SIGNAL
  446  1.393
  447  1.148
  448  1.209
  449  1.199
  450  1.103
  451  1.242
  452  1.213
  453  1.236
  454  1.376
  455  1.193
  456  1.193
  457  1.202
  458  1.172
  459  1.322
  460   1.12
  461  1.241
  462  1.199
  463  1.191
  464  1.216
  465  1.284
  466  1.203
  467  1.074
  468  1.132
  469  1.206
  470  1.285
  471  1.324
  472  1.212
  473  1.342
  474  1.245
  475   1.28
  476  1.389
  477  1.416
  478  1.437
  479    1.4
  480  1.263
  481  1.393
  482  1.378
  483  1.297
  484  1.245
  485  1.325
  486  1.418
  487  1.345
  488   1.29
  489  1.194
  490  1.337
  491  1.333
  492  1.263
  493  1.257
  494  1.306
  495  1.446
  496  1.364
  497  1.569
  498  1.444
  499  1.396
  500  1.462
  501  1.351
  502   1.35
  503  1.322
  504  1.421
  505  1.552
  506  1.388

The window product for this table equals 1.73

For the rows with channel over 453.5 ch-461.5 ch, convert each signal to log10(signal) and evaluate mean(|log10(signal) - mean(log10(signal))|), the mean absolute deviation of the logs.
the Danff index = 0.0223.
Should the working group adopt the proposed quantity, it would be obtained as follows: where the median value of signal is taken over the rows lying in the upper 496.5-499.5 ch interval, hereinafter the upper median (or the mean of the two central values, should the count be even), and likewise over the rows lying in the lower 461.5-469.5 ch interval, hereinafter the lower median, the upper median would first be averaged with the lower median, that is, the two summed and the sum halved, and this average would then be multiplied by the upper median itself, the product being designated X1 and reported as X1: 1.91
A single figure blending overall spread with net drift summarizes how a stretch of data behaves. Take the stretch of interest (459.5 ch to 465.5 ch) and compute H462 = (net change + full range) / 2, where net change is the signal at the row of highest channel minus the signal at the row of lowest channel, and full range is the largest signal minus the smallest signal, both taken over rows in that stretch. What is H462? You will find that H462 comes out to 0.16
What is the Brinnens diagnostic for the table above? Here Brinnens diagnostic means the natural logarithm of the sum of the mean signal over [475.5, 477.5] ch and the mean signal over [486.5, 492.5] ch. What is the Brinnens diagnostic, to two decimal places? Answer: 0.99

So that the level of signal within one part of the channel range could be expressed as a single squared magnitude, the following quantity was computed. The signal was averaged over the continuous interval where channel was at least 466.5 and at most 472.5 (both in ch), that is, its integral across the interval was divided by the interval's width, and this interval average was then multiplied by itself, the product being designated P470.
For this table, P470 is 1.45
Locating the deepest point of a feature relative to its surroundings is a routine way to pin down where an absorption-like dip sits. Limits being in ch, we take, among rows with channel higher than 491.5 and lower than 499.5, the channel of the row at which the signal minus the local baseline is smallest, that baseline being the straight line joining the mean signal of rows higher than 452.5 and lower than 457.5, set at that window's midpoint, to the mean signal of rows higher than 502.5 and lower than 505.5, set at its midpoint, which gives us 493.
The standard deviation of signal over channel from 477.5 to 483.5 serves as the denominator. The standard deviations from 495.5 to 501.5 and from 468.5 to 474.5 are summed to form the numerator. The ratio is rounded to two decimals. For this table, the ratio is 2.06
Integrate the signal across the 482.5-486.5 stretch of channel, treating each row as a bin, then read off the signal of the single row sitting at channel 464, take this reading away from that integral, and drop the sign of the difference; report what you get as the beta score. 4.07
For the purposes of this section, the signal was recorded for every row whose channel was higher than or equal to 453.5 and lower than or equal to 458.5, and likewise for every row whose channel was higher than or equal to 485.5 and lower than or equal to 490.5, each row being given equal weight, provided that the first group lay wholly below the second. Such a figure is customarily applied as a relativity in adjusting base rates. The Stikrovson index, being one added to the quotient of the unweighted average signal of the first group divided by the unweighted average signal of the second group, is 1.93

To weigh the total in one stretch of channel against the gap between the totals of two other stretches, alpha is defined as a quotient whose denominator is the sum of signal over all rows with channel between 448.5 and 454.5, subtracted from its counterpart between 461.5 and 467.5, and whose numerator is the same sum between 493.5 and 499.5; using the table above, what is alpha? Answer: -42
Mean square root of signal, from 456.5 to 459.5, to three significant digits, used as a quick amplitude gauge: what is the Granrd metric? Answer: 1.11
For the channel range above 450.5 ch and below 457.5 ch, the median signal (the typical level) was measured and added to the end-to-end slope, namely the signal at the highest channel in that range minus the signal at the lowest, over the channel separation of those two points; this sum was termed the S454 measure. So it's 1.21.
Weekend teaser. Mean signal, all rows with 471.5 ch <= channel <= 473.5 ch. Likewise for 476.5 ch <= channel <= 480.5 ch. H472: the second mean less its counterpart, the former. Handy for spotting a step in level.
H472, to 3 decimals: 0.102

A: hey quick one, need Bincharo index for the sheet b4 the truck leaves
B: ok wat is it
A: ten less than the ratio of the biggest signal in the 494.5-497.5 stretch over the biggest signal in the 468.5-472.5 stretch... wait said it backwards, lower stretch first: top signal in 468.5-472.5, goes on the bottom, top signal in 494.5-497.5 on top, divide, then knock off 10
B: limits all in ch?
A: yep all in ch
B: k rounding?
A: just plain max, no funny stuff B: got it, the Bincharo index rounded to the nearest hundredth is -8.81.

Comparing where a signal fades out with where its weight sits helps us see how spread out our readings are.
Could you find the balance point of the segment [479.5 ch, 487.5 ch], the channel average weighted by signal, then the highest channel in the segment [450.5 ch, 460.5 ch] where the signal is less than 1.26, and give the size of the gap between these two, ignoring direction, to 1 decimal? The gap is 23.5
